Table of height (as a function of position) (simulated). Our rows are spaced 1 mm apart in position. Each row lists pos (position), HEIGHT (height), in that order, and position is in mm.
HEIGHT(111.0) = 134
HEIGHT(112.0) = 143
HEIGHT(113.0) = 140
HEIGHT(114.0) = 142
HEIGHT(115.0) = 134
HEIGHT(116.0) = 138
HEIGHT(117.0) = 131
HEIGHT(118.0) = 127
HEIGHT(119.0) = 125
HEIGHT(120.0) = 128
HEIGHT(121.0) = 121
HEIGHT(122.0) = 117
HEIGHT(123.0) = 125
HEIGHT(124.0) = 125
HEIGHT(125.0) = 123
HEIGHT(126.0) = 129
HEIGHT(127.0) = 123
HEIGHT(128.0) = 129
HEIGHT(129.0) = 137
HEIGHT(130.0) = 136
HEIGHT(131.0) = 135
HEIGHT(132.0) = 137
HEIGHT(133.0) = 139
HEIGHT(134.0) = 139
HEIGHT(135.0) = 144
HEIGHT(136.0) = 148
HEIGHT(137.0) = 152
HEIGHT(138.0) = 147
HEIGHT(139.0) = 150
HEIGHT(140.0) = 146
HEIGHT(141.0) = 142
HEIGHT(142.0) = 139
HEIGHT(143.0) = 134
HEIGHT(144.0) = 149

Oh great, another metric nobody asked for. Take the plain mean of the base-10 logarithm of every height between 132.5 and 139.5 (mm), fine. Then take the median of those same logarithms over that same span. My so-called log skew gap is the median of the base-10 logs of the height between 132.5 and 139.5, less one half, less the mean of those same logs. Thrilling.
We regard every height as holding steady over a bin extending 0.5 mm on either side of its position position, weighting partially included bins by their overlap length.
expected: -0.496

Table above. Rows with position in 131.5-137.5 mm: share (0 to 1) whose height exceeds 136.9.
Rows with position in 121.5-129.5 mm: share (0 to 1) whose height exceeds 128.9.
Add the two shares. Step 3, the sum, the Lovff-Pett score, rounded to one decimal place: 1.4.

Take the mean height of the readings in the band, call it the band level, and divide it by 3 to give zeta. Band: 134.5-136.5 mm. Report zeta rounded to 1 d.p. 48.7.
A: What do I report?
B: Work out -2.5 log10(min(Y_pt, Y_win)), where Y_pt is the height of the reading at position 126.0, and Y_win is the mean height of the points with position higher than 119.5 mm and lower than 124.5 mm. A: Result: -5.23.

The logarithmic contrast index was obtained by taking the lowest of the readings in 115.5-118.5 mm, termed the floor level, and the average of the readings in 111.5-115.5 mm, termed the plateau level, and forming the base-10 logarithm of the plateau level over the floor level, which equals 0.04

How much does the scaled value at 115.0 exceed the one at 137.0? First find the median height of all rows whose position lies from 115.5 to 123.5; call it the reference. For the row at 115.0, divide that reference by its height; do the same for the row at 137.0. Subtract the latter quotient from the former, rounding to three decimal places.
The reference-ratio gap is 0.111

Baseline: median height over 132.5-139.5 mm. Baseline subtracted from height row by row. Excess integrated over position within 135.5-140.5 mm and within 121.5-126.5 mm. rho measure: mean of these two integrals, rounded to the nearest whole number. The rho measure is -54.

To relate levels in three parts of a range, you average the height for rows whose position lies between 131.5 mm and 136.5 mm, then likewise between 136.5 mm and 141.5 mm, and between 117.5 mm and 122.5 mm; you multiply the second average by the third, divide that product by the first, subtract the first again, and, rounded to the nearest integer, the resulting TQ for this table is -13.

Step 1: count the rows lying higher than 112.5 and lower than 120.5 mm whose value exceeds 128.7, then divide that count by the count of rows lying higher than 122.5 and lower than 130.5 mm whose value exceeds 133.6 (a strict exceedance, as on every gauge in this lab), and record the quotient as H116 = 2.50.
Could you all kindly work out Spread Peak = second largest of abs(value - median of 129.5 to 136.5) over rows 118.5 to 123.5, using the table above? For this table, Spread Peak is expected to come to 18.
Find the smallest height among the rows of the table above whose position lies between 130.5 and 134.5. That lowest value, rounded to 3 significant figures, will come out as 135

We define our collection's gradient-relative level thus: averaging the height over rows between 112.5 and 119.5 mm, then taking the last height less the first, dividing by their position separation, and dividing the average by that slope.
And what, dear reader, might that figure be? -54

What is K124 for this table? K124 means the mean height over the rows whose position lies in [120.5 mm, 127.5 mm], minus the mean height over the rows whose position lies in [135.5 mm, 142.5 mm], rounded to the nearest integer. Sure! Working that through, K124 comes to -23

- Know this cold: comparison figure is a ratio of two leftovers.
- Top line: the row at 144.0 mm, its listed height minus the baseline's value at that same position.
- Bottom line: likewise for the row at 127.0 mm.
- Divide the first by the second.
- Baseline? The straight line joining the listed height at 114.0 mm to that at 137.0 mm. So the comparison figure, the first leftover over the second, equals 0.2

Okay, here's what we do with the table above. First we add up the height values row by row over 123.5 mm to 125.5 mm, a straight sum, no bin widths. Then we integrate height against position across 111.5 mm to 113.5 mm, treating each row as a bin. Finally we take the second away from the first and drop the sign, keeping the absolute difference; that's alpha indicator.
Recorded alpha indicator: 35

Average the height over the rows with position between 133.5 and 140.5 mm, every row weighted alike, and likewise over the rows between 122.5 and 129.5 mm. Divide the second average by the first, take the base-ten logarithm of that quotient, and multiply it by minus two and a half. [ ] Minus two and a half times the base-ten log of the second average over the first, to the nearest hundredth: 0.15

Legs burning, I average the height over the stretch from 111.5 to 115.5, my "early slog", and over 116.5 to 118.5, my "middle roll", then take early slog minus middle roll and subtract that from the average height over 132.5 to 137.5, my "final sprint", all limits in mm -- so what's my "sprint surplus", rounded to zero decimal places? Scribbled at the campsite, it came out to 134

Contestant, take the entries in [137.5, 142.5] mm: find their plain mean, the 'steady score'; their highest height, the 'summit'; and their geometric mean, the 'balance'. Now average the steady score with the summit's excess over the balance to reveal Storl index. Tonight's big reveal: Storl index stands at 75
